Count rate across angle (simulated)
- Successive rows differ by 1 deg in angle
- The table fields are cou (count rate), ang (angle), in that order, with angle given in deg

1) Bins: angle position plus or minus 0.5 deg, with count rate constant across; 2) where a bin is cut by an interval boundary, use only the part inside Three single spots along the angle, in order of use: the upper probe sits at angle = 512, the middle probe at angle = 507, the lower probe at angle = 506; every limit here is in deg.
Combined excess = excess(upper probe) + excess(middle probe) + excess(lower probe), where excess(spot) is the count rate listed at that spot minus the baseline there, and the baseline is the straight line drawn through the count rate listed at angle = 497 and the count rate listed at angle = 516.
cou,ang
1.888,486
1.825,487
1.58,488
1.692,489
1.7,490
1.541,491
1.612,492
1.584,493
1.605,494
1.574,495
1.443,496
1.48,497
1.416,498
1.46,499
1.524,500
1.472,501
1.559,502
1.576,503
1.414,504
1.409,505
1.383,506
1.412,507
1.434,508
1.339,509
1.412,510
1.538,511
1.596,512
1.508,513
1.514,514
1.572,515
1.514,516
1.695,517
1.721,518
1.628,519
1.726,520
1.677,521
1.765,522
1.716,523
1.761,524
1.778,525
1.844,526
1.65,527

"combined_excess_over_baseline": -0.11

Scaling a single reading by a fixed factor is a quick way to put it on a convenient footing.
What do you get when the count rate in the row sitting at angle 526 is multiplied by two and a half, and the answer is 4.61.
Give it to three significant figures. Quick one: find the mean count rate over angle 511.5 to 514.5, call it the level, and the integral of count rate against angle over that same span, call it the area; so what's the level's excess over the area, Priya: -3.08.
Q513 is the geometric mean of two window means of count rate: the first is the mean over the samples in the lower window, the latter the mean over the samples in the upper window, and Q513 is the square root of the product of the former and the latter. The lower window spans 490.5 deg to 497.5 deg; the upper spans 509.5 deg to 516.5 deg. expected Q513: 1.54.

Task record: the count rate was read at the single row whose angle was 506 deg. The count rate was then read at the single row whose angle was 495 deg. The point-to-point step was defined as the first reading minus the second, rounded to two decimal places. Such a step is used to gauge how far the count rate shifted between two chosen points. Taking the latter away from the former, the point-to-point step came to -0.19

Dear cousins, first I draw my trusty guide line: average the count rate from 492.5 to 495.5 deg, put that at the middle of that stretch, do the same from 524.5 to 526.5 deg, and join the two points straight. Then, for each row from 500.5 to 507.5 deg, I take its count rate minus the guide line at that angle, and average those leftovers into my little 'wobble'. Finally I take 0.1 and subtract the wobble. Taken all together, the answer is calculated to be 0.30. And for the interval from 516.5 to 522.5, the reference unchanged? 0.17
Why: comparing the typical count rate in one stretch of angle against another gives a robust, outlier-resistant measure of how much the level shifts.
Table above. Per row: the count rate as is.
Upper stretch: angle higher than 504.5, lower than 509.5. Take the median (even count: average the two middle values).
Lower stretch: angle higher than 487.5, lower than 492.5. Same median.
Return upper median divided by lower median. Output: 0.87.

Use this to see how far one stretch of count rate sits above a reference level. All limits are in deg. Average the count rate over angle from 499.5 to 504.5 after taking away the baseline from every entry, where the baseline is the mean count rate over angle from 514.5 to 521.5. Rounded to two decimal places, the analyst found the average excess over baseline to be -0.14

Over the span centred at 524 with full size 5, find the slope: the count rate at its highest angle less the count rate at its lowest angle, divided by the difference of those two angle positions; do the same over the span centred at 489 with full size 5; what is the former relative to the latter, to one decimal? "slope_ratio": -0.3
